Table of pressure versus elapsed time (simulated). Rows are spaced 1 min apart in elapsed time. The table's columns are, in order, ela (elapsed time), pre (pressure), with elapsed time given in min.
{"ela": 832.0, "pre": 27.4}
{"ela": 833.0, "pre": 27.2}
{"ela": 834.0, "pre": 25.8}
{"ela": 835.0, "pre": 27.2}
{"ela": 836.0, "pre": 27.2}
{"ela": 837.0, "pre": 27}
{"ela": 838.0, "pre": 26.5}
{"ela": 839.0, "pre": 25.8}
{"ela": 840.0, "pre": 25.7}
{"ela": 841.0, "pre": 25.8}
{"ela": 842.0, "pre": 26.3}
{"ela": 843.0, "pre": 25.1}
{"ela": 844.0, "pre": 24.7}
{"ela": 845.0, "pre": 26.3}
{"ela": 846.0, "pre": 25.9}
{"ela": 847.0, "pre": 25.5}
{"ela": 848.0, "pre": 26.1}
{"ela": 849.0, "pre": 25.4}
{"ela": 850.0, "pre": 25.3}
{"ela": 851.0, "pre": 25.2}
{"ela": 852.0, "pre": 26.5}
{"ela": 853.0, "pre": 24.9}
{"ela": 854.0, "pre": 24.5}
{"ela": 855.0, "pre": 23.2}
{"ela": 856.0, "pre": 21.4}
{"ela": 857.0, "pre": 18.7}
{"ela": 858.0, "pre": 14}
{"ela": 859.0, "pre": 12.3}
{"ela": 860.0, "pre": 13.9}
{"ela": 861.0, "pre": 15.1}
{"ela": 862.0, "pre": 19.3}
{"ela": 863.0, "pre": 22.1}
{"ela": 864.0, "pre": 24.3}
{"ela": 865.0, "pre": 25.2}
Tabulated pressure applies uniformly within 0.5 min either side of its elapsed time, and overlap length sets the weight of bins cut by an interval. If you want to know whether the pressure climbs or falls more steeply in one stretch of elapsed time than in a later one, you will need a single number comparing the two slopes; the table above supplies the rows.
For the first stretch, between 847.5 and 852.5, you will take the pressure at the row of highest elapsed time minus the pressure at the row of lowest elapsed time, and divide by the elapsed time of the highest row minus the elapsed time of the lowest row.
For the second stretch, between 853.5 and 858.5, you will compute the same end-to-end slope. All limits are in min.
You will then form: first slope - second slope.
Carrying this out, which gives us 2.7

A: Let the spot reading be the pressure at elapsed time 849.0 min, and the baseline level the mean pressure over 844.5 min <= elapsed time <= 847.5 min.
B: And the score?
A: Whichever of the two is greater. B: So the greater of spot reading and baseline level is 25.9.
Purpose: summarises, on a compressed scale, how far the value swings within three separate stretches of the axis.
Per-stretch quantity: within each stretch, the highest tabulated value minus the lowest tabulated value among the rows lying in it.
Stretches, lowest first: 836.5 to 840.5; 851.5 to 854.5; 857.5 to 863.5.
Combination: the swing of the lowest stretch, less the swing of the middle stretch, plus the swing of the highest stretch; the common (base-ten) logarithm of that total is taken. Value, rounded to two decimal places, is 0.96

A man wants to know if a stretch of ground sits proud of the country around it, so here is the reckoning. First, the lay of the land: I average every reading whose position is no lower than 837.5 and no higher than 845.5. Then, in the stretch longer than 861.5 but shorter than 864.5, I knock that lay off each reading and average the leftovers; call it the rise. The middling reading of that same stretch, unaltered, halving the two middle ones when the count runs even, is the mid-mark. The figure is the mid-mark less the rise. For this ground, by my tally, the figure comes 26.0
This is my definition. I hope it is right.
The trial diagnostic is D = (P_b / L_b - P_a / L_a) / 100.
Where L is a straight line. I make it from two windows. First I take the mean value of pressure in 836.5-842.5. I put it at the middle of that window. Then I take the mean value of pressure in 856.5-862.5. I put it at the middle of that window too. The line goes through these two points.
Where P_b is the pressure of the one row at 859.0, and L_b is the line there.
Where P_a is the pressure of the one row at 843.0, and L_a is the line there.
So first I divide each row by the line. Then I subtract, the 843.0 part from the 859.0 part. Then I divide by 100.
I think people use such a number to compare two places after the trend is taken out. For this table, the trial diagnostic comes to -0.003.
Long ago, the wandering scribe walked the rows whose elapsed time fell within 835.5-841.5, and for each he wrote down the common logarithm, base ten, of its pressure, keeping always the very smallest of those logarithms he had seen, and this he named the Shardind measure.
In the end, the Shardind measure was 1.41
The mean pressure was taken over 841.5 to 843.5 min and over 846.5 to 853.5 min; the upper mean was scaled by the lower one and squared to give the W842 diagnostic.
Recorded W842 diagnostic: 1.0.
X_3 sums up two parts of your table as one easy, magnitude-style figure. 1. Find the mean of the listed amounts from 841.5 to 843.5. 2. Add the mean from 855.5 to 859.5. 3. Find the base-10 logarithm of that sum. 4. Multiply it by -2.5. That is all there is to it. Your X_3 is -4.07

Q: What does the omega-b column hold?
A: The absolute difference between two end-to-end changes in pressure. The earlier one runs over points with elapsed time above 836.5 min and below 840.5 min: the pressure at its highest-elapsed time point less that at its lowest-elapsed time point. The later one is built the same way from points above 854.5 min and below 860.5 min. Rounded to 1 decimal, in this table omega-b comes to 8.0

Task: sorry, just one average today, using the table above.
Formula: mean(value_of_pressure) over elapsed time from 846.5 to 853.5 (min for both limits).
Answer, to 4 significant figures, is 25.56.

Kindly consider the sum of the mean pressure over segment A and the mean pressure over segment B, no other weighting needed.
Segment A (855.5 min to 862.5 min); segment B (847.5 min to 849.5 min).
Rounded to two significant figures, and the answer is 42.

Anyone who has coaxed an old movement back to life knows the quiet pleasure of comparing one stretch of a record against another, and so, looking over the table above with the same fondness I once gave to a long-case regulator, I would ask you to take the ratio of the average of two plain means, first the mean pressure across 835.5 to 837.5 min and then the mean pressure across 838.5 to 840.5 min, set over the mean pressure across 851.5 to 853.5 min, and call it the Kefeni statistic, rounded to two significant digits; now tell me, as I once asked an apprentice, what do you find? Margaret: 1.0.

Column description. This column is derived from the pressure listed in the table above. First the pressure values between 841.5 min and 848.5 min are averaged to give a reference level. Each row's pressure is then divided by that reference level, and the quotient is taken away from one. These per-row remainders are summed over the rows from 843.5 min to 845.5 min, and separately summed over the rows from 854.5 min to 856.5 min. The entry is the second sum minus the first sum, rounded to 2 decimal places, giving 0.25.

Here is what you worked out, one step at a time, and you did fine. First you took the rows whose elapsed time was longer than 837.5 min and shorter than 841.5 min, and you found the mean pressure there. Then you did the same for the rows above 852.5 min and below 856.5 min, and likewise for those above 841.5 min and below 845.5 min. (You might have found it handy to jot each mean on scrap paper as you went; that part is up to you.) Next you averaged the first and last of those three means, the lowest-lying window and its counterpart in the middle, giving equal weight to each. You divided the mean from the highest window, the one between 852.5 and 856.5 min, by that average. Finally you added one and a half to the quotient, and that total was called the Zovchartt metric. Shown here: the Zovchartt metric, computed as 2.4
